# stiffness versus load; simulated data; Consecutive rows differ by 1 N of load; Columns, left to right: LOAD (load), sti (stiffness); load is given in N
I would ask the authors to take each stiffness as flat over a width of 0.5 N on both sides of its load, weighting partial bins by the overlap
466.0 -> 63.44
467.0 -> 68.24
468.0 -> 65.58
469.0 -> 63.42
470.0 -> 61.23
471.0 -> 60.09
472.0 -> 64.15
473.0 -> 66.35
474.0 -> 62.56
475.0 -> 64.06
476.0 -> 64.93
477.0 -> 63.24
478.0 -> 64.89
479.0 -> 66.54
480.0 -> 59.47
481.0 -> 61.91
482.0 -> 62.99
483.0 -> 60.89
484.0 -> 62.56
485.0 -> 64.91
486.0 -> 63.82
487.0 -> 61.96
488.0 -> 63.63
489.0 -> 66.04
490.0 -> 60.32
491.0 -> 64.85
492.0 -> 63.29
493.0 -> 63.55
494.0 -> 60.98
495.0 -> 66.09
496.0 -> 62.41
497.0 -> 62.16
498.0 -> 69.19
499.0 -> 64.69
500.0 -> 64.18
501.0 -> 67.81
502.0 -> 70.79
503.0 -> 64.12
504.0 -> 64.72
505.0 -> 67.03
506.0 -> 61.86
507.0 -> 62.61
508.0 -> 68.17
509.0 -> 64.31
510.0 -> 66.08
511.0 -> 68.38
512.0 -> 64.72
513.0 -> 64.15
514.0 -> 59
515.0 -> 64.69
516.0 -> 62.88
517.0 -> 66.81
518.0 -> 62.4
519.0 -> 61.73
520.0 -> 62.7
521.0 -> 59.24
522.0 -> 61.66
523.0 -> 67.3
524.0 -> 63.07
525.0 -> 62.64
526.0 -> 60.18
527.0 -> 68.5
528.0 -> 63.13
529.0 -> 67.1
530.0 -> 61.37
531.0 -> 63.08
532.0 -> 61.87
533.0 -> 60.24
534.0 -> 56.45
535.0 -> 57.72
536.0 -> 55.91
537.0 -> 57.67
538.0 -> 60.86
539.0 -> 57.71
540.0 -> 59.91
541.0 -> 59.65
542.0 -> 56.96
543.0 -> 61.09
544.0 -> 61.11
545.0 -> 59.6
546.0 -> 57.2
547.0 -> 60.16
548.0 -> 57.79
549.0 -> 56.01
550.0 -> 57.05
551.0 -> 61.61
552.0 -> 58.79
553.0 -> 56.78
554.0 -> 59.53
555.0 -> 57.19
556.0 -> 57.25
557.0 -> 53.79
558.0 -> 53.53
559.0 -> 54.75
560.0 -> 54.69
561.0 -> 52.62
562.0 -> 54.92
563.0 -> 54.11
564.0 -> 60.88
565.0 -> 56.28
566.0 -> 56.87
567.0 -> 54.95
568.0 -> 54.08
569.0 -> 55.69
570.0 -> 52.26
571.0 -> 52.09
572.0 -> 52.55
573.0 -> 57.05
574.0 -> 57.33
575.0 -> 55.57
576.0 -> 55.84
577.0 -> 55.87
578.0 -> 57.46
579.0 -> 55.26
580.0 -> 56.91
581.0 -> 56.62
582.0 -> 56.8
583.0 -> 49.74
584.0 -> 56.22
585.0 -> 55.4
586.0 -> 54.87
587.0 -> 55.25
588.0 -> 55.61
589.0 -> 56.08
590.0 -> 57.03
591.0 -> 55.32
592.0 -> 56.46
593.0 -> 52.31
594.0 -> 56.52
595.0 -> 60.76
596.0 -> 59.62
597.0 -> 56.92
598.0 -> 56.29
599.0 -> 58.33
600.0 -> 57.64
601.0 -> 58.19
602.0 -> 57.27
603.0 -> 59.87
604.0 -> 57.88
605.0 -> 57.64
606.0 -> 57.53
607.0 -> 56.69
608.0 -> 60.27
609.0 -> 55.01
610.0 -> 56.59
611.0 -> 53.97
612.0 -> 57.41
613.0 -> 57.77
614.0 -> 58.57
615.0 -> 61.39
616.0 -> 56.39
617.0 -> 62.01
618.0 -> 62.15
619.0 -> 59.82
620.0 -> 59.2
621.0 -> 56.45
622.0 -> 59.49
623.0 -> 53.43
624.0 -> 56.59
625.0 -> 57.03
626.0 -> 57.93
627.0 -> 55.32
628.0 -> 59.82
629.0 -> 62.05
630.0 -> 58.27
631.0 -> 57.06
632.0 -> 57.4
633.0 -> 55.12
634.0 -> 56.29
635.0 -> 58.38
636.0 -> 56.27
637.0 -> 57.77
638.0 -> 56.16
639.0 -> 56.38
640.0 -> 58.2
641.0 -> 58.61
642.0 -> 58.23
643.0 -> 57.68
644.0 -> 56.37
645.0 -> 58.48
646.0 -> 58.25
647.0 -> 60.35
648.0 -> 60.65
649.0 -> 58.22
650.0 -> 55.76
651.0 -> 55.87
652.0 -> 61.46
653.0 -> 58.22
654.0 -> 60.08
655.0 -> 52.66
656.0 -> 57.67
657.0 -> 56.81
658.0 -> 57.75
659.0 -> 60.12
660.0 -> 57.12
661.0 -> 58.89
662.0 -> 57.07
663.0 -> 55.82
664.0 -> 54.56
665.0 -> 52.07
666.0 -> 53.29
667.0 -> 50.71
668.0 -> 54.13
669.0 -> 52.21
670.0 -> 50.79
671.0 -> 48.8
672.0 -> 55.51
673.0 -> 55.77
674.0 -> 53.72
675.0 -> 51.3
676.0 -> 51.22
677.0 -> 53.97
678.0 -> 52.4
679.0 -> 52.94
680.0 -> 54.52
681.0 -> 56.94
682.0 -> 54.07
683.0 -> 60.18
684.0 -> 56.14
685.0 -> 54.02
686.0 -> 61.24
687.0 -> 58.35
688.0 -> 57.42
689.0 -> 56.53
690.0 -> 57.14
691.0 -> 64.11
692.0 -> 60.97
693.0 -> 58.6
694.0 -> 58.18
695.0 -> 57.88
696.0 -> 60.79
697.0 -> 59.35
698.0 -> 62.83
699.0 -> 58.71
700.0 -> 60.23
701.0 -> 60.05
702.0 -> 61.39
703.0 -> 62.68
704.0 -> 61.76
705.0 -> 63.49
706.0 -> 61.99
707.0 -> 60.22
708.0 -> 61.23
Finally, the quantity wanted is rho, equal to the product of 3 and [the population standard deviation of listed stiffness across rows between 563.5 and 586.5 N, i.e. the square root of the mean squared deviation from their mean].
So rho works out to 6.7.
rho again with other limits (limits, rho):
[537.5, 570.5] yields 7.9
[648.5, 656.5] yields 7.7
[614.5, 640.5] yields 6.7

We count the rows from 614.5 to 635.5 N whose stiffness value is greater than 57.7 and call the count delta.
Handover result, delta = 11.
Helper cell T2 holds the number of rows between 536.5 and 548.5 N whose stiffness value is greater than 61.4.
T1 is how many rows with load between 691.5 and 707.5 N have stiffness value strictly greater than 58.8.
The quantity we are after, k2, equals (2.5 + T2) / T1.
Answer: 0.2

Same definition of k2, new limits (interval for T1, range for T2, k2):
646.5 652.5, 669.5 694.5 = 1.2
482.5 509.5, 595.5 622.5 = 0.2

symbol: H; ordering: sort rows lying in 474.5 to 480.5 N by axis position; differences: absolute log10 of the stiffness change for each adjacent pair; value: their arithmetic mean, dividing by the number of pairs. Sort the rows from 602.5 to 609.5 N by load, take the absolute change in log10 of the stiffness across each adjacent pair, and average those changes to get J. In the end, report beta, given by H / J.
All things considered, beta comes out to 1.2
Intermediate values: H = 0.018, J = 0.015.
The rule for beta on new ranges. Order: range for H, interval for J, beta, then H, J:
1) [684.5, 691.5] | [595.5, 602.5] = 2.5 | 0.024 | 0.009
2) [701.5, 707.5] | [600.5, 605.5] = 0.9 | 0.010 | 0.011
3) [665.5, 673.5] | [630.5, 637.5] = 1.8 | 0.022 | 0.012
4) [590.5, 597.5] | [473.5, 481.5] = 1.4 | 0.023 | 0.017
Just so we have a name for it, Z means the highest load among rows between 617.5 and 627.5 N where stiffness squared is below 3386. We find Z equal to 627.0 N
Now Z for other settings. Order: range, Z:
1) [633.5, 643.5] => 643.0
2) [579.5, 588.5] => 588.0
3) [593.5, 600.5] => 600.0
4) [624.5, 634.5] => 634.0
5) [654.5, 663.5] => 663.0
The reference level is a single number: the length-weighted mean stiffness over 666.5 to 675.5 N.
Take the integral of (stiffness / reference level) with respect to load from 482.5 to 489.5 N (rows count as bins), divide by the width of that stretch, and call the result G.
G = 1.207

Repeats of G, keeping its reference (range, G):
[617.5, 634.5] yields 1.101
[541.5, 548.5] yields 1.125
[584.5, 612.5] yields 1.082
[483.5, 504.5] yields 1.225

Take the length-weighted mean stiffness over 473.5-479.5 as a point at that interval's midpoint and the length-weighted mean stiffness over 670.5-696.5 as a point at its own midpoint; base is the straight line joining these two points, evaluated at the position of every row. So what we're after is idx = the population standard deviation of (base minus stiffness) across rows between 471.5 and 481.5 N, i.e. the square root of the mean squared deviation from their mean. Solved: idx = 1.98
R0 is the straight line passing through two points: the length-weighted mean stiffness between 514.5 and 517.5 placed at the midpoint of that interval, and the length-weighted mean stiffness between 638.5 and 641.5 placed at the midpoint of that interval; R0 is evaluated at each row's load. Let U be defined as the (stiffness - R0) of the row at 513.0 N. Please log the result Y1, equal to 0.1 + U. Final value -1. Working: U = -1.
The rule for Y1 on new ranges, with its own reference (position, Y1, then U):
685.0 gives -1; -1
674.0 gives -2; -2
